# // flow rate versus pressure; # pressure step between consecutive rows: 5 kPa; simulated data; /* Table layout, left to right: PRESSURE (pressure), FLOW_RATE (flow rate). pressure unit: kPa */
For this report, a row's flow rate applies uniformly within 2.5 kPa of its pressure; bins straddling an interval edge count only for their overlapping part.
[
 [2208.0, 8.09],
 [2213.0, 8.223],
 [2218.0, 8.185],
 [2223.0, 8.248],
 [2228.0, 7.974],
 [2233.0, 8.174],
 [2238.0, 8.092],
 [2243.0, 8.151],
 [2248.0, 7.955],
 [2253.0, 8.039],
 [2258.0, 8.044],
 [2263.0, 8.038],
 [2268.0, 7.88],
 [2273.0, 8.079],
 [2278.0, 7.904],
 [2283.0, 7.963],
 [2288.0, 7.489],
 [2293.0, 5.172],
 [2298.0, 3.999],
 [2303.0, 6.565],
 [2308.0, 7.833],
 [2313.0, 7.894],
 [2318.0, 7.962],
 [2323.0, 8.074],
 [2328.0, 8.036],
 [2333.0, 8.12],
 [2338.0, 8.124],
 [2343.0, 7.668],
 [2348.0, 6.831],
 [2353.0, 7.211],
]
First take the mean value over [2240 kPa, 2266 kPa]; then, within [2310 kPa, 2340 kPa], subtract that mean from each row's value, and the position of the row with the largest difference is 2338.0 kPa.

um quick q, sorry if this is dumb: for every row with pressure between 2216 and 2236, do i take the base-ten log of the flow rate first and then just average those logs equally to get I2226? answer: 0.911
